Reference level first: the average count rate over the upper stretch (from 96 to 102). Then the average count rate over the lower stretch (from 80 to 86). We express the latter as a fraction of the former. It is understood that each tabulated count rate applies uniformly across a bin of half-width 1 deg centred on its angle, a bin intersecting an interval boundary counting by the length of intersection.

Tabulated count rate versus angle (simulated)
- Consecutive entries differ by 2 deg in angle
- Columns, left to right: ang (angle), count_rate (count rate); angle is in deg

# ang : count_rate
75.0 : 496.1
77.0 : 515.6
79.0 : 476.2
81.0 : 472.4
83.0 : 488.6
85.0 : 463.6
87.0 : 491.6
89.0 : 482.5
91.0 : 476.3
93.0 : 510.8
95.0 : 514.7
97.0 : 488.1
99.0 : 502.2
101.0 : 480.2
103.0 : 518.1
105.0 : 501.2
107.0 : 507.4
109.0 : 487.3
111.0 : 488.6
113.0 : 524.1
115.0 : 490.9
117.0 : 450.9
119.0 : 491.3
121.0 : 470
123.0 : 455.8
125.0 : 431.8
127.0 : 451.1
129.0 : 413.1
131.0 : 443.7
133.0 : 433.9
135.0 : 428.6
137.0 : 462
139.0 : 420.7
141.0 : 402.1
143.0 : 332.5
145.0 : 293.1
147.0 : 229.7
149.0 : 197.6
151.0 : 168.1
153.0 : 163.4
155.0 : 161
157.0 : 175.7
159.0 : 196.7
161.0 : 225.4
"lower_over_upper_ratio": 1.0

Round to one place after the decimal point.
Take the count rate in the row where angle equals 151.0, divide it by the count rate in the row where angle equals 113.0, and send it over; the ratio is 0.3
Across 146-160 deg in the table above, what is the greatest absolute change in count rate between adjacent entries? 32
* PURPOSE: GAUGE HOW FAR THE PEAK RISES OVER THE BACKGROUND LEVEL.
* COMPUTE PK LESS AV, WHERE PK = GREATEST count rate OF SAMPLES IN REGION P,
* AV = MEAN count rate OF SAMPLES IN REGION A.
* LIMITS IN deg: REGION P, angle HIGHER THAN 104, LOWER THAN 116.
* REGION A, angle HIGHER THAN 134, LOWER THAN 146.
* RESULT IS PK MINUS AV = 134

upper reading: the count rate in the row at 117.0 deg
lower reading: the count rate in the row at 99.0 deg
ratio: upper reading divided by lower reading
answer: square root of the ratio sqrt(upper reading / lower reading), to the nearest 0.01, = 0.95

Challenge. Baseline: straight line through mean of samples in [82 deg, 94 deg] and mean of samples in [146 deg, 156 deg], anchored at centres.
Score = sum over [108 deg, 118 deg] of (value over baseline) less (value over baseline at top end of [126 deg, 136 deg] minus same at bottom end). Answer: 6.5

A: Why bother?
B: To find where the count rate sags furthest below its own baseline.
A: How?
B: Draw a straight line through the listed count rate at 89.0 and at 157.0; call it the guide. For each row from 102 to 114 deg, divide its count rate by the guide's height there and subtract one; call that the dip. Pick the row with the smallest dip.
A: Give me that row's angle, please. 105.0 deg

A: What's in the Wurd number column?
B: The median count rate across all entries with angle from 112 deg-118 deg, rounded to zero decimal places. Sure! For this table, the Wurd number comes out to 491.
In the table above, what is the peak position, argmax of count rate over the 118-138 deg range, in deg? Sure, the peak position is 119.0 deg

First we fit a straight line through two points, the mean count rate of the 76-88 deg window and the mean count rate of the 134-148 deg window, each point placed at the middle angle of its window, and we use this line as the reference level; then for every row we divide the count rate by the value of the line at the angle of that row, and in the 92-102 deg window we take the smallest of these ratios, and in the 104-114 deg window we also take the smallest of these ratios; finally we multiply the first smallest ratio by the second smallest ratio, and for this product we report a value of 1.21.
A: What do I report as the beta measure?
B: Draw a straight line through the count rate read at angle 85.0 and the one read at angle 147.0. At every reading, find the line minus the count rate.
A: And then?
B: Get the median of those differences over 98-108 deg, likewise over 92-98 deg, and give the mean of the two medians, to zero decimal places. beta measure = -95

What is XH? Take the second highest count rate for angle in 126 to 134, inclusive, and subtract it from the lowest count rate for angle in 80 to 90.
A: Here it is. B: 20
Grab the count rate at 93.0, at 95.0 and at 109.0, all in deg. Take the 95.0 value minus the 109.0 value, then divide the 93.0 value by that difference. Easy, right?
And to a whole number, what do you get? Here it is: 19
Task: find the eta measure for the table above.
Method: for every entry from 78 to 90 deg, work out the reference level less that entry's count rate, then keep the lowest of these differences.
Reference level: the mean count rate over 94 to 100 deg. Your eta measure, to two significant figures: 10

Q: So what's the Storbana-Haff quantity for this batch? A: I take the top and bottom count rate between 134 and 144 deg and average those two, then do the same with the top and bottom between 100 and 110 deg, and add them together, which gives 896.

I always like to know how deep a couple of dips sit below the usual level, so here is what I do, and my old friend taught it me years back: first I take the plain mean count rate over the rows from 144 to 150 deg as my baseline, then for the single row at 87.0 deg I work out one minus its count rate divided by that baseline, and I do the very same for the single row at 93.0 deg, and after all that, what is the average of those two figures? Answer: -1.1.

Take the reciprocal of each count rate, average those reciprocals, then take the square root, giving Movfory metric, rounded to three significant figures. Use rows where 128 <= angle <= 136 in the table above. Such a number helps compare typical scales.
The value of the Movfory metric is 0.0483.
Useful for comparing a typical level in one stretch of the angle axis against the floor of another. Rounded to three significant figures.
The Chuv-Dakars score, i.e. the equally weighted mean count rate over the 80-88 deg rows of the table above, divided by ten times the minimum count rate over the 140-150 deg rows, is 0.242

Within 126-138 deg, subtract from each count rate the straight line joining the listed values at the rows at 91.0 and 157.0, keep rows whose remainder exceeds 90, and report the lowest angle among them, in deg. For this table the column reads 127.0 deg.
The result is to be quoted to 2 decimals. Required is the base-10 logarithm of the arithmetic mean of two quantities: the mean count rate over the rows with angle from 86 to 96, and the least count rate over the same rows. 2.69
